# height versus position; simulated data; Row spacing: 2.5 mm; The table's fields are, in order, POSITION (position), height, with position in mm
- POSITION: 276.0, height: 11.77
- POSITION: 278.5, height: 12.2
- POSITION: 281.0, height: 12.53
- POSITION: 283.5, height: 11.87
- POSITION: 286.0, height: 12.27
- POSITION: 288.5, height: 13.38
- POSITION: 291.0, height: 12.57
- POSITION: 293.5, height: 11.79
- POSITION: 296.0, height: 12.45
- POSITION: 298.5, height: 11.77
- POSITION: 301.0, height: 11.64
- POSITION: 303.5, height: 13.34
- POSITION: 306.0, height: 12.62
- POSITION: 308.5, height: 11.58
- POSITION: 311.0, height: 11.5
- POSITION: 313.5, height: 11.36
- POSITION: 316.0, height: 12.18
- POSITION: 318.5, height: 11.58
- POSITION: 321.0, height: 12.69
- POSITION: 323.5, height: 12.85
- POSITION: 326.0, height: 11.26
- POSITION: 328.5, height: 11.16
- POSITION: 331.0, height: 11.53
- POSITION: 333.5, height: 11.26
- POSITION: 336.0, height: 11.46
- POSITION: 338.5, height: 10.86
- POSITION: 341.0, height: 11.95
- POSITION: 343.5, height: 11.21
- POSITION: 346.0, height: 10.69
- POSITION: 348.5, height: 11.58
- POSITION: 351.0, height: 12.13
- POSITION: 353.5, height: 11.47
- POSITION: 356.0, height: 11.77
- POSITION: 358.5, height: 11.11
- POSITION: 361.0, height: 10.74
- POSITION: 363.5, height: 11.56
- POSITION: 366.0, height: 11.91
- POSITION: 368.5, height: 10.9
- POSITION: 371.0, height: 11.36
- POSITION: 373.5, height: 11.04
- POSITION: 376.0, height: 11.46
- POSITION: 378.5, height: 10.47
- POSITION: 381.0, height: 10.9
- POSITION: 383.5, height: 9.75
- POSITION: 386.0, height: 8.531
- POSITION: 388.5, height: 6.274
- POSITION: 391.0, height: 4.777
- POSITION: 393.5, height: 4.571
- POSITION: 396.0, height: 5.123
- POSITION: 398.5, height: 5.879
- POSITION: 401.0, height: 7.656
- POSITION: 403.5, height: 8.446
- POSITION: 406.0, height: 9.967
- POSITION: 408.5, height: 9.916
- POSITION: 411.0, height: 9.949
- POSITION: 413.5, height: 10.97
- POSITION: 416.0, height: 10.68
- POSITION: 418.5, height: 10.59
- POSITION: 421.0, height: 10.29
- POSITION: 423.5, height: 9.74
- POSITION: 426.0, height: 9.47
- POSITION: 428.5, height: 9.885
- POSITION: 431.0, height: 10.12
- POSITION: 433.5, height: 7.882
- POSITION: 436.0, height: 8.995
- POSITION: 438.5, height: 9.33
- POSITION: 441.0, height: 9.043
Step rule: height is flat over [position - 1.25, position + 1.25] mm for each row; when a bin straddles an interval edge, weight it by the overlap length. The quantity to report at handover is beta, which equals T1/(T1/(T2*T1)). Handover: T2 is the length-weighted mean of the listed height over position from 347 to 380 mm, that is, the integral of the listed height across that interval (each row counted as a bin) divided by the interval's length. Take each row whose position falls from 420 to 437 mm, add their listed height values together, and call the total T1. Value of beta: 753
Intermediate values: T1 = 66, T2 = 11.3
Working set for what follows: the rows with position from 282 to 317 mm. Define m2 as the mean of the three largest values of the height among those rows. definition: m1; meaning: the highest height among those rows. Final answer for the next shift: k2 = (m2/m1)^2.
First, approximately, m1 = 13.38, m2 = 13.1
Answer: 0.961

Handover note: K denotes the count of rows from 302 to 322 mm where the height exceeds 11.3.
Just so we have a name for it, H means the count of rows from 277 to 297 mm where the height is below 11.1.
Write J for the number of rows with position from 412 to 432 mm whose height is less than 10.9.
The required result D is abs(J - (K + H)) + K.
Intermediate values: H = 0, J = 7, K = 8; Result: 9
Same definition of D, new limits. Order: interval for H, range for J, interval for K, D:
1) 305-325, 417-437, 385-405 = 8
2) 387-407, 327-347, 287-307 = 22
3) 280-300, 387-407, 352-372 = 8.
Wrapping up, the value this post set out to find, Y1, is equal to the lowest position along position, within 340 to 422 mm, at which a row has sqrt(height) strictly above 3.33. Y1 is 341.0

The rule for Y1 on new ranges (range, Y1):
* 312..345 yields 313.5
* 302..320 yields 303.5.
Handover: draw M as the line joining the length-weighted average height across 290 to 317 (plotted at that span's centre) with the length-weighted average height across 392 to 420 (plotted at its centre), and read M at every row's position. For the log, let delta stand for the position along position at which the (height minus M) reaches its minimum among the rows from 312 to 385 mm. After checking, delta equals 313.5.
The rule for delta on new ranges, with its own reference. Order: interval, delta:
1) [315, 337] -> 328.5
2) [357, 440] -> 393.5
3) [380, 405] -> 393.5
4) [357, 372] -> 361.0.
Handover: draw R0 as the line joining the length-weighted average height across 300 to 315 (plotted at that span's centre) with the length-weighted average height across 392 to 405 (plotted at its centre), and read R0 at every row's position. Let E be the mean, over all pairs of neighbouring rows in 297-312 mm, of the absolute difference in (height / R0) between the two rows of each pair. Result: 0.055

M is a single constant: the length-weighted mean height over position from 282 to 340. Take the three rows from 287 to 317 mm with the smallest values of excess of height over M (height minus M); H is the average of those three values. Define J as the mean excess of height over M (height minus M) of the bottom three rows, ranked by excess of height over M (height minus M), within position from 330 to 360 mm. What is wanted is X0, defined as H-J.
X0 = 1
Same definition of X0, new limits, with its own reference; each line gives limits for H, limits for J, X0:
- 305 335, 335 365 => 0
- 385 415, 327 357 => -6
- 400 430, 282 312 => -3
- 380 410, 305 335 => -6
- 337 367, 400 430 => 2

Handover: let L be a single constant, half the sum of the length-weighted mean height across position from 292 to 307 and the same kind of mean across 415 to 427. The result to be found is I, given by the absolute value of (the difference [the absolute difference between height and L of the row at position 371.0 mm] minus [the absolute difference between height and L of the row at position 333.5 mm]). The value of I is 0.1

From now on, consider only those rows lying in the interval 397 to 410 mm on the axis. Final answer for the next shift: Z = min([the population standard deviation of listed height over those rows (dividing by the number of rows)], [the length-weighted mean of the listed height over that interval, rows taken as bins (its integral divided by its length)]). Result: 1.53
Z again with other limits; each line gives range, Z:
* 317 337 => 0.62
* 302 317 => 0.71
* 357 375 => 0.38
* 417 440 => 0.76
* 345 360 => 0.46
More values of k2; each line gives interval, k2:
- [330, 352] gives 0.960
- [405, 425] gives 0.960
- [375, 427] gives 0.940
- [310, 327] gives 0.957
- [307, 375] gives 0.957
